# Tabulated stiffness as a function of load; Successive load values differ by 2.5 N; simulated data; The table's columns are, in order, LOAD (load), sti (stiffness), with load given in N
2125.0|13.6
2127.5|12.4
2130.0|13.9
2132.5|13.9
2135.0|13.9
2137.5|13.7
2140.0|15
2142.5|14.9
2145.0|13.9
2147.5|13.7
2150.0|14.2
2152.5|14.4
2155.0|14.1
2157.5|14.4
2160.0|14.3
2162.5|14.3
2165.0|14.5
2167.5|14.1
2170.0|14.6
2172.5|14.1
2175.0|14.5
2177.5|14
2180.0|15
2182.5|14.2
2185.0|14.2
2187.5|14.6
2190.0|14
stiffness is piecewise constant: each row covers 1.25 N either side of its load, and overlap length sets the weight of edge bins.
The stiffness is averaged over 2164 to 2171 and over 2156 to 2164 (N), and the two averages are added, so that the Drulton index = 28.7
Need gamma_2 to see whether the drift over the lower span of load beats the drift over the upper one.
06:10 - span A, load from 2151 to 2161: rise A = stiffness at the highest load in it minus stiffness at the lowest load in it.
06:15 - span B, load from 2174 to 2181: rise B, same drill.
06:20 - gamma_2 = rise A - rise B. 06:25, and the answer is -0.6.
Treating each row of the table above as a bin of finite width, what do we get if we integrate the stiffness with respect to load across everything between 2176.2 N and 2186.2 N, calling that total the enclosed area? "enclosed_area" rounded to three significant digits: 144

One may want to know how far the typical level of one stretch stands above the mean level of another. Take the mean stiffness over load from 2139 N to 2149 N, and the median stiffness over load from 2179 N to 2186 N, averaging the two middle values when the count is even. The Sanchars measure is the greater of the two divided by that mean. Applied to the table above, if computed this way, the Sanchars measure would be 1.00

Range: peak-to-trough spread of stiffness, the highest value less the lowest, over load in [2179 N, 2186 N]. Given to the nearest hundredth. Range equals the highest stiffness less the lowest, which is 0.80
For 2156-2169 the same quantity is 0.40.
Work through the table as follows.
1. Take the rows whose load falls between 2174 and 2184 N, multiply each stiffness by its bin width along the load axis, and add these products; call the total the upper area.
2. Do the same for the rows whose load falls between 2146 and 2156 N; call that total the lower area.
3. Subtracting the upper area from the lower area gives -3.2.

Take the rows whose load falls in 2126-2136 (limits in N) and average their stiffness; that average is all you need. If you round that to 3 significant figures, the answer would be 13.5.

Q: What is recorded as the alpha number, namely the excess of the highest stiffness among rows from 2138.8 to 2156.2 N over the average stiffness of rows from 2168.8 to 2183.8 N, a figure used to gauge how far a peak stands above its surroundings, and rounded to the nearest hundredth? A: 0.60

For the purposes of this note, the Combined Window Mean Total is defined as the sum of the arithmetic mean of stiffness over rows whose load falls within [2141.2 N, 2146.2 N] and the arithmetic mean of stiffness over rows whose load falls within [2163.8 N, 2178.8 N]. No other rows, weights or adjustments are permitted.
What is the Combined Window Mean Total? 28.7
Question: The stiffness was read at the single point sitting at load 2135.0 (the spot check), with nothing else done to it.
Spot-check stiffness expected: 13.9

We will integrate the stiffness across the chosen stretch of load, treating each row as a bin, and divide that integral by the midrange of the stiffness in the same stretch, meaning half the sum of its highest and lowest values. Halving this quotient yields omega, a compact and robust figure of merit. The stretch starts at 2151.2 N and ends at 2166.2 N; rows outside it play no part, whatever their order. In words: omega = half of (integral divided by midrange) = 7.5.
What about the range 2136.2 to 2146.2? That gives 5.0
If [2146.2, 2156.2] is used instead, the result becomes 5.0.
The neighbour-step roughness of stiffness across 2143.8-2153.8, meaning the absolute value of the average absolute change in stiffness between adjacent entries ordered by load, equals 0.3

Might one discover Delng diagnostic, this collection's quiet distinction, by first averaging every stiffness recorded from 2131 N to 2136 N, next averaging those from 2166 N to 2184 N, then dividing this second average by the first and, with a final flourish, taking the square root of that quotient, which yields 1.02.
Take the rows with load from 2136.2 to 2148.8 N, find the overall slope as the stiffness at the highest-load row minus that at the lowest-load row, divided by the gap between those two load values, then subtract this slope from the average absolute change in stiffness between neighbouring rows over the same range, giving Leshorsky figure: 0.65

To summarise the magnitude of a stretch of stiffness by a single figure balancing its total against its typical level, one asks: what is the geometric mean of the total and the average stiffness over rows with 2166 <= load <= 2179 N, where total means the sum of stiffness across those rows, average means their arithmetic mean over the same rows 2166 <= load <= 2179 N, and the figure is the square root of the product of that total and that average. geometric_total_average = 32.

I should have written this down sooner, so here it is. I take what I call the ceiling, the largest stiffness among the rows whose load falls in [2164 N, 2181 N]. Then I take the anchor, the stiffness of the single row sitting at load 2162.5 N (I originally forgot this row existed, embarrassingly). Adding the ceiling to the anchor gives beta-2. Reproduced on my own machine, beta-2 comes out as 29.3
